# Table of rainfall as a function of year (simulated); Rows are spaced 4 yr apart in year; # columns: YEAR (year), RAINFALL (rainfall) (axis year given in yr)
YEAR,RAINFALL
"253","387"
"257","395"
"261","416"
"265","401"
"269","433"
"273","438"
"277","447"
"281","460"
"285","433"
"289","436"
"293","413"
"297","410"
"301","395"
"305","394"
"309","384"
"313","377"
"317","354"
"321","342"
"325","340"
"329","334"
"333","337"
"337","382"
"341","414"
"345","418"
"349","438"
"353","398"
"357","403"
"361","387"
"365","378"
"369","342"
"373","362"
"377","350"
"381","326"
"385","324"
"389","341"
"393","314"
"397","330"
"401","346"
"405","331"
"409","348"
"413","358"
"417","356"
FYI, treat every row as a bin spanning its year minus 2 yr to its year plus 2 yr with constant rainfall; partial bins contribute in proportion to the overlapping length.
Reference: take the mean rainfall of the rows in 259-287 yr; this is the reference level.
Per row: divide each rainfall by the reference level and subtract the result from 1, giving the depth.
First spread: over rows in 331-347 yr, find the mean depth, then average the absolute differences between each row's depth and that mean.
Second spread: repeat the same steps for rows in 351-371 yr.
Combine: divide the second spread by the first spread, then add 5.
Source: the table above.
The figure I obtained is 5.6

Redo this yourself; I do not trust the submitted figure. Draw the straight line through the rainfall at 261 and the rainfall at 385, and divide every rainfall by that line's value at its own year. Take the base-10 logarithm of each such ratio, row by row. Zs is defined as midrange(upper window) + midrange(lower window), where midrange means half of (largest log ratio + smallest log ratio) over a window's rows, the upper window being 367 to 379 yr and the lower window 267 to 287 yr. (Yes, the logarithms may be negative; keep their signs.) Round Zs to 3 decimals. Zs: 0.064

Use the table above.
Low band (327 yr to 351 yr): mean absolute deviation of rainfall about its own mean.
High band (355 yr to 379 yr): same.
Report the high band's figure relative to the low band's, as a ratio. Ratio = 0.53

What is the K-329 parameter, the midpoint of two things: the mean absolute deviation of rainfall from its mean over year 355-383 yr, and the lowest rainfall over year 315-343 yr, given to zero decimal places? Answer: 178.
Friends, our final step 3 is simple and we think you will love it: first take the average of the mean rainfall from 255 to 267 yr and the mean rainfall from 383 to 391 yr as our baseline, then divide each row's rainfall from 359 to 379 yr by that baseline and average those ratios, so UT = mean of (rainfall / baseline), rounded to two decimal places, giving 0.99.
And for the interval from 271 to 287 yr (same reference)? 1.21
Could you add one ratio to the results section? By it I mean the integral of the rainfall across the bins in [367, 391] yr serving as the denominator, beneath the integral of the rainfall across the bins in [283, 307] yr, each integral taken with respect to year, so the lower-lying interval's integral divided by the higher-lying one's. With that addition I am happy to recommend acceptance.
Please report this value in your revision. 1.21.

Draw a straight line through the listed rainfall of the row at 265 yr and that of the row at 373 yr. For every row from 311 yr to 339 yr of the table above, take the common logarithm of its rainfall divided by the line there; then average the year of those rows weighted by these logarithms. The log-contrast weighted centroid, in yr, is 324.8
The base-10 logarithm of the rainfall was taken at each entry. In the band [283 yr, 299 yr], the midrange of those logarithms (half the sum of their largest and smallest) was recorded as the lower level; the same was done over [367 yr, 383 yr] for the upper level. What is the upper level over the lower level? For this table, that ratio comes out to 0.966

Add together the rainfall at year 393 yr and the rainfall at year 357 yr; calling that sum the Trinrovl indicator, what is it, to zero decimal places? 717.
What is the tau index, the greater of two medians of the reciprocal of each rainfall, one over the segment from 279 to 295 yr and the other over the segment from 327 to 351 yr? 0.0025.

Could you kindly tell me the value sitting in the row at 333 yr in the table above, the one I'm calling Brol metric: 337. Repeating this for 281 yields 460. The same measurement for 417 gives 356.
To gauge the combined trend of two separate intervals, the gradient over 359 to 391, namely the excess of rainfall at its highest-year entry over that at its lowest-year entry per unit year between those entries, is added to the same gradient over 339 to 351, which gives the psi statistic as 1.4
